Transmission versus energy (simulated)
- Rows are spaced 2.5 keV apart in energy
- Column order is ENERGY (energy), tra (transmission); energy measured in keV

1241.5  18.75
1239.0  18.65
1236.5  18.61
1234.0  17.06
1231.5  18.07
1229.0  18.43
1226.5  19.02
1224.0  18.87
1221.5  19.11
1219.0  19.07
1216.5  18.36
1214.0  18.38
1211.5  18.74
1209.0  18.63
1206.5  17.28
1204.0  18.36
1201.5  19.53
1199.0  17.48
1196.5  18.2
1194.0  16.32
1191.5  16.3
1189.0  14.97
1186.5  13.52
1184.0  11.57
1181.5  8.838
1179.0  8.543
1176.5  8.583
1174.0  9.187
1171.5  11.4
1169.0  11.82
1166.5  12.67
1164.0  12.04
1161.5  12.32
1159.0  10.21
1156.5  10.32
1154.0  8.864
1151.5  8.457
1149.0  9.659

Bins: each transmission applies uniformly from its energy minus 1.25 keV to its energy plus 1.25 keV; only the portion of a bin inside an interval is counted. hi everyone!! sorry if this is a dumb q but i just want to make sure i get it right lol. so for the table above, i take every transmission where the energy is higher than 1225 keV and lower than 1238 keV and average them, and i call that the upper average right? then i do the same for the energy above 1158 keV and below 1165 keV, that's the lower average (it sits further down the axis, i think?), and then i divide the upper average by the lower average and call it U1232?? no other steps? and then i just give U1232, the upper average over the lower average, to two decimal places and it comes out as 1.58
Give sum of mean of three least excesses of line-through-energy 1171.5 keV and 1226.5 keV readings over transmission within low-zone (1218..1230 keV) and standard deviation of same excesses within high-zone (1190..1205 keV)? 0.1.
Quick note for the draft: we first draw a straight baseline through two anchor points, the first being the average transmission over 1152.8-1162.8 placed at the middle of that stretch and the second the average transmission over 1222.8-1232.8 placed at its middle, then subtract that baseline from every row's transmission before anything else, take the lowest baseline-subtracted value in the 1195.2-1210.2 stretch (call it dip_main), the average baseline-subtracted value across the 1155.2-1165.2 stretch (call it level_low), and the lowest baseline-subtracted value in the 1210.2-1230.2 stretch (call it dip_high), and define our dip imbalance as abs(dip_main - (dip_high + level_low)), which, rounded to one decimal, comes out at 1.0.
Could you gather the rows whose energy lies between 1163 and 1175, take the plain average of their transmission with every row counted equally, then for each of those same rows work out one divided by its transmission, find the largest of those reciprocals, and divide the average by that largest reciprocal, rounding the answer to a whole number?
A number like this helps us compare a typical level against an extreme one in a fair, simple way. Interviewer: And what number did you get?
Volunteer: 105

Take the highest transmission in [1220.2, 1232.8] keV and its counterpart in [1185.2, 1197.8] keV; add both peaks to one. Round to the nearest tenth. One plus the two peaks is 38.3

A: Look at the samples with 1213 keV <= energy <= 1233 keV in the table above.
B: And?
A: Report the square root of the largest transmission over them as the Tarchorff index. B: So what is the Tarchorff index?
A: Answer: 4.37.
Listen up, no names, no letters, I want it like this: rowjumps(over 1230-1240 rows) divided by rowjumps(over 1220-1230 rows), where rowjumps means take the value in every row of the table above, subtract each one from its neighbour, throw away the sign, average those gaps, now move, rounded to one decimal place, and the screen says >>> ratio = 2.7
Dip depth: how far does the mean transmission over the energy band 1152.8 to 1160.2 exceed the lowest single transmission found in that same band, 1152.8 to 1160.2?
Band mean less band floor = 0.9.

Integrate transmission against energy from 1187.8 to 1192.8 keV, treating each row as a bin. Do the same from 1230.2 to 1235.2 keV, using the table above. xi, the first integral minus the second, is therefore -10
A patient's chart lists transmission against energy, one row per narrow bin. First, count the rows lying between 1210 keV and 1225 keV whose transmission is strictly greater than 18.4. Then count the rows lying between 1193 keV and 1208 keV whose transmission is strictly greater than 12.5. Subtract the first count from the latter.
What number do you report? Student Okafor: 2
